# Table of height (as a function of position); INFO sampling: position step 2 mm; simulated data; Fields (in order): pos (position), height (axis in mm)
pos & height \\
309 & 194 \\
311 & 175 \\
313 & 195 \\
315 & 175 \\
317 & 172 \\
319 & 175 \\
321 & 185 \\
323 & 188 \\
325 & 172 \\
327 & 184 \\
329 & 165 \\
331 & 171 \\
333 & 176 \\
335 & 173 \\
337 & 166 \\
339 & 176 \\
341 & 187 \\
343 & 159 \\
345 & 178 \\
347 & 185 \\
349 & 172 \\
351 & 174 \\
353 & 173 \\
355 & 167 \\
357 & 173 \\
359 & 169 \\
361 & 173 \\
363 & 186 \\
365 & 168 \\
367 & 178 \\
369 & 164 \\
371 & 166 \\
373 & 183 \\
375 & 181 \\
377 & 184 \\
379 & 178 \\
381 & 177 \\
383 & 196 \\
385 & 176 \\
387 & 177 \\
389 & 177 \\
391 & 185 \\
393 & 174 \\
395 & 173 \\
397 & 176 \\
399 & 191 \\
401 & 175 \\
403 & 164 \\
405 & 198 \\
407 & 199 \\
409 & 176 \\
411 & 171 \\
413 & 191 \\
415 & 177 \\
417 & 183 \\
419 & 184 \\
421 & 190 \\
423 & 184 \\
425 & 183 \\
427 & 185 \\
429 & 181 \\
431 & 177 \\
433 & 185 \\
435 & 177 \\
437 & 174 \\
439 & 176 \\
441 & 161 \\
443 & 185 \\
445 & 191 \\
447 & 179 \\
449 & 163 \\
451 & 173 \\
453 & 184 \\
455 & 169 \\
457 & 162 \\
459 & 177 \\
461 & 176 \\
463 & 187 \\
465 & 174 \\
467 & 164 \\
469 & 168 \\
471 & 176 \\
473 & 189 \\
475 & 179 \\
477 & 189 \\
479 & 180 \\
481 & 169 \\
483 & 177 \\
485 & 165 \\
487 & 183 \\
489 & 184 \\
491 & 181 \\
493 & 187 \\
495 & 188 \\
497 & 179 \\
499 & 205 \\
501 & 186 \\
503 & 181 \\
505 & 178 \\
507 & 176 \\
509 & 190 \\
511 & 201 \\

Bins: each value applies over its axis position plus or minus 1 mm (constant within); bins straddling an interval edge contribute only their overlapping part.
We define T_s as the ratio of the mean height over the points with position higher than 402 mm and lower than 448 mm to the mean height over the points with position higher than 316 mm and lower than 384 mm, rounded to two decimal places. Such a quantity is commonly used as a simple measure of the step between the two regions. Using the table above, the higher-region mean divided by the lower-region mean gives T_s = 1.03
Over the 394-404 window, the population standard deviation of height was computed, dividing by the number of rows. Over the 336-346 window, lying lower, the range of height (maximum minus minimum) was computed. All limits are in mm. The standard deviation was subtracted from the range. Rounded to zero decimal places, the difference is 19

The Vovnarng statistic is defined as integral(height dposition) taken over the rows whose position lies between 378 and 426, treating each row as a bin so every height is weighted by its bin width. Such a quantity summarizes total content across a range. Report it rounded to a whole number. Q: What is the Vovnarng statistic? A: 8710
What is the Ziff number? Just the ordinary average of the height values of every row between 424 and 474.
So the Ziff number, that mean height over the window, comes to 177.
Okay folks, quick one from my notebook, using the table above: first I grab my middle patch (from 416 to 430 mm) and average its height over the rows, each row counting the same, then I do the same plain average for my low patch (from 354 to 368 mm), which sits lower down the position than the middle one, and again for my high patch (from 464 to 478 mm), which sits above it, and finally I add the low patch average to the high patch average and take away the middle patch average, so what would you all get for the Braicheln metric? 166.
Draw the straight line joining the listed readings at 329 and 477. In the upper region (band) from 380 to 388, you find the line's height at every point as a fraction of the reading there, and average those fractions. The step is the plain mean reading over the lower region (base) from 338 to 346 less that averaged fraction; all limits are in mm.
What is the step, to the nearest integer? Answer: 174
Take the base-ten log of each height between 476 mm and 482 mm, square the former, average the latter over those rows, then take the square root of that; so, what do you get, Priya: 2.25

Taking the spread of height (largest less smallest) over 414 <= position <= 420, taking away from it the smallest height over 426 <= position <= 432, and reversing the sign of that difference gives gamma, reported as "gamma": 170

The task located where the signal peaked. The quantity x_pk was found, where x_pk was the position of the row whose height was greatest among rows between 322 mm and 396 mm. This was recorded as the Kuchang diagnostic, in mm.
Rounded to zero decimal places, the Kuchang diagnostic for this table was 383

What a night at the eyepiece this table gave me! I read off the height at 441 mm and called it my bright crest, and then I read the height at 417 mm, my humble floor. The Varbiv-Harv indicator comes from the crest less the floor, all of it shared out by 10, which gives -2.2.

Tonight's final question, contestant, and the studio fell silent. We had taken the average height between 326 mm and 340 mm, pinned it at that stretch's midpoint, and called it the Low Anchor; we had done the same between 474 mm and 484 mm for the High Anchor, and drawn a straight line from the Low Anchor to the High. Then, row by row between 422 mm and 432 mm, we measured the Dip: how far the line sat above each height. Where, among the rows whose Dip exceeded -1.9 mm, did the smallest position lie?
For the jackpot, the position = 431 mm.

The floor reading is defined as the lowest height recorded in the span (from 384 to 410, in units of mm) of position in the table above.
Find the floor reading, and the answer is 164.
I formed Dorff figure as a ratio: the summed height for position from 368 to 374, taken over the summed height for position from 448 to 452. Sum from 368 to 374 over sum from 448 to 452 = 1.5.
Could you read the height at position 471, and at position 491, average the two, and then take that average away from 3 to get -175.5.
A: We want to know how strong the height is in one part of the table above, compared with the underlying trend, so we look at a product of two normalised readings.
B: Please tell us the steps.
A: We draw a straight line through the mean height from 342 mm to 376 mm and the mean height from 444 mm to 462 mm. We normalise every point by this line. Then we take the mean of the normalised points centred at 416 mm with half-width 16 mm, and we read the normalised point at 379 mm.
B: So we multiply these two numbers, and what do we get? 1.07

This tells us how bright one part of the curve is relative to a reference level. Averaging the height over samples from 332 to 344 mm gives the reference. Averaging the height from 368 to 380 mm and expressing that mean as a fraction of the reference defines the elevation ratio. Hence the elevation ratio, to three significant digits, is 1.02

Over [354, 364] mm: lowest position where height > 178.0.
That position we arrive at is 363 mm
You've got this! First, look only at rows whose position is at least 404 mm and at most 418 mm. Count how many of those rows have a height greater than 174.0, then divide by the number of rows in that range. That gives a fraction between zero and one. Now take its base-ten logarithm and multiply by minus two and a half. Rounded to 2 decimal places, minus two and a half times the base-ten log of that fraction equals 0.17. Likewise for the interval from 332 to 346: 0.61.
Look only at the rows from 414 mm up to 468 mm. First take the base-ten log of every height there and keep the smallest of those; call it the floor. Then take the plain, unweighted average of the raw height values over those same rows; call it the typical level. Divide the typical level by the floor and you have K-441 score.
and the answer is 80.6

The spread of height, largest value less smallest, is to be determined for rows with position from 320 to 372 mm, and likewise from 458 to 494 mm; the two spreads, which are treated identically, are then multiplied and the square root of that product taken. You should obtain 26.9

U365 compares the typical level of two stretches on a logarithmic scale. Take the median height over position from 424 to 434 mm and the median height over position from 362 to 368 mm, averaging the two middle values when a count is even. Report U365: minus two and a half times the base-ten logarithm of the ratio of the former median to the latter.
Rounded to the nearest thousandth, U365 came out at -0.030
